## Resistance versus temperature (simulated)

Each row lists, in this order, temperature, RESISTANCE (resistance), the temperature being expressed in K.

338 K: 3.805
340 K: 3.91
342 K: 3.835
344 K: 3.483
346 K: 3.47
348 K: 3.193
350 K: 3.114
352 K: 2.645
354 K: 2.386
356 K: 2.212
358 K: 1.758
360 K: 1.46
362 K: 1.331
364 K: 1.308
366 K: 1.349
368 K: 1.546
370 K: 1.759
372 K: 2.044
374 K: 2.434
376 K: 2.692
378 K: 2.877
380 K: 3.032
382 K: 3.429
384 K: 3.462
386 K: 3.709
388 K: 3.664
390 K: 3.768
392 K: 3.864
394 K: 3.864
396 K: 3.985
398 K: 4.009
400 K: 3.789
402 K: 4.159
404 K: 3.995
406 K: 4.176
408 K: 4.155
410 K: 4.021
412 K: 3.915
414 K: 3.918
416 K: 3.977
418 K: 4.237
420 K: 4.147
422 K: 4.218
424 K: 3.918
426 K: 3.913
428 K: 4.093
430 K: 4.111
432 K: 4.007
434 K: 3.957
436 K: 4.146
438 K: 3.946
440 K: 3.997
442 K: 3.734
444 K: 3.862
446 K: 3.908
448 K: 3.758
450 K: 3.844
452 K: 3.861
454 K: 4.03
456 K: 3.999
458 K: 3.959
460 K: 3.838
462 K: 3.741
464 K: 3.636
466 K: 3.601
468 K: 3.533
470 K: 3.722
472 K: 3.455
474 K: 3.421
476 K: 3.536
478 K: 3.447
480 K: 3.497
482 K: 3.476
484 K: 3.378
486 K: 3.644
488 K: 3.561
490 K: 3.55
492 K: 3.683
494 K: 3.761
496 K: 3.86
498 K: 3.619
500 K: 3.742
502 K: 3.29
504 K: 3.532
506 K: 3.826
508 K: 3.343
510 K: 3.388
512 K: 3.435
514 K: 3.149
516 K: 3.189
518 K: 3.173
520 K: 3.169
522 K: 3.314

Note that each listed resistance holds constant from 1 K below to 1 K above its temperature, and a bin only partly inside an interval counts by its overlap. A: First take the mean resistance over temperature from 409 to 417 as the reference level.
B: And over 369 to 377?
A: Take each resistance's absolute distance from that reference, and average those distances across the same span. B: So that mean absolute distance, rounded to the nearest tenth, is 1.7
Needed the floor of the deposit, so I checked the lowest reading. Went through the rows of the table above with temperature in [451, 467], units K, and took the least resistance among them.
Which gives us 3.601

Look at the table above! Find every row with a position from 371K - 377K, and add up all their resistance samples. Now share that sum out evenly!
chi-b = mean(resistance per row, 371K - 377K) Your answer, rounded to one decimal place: 2.4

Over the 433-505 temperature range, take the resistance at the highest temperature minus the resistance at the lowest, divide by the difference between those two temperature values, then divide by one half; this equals -0.01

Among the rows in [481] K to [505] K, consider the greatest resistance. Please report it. 3.86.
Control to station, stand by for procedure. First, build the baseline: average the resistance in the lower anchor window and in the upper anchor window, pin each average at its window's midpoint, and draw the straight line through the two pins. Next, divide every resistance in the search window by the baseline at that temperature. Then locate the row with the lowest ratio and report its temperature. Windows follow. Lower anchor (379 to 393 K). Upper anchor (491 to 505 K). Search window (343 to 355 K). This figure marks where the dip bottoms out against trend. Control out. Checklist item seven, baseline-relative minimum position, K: 354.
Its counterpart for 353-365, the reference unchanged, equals 364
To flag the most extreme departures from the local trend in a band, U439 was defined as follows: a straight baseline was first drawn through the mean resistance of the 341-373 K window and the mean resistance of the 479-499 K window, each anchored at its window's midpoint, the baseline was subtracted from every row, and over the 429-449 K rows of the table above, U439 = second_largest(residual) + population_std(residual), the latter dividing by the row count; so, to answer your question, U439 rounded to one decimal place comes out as 1.2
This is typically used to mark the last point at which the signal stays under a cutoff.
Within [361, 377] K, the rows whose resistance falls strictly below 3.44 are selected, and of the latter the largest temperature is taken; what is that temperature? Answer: 376 K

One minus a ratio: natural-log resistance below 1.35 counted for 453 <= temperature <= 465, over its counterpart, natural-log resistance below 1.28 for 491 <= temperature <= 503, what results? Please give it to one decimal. -2.0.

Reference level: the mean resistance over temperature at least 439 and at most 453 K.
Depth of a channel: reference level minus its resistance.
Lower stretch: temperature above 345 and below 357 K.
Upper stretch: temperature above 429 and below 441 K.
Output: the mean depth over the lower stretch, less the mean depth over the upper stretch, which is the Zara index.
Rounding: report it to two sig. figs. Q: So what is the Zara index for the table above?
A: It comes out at 1.2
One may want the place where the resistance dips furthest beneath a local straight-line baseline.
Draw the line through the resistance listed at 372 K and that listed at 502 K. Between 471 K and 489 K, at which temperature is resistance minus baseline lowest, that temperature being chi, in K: 484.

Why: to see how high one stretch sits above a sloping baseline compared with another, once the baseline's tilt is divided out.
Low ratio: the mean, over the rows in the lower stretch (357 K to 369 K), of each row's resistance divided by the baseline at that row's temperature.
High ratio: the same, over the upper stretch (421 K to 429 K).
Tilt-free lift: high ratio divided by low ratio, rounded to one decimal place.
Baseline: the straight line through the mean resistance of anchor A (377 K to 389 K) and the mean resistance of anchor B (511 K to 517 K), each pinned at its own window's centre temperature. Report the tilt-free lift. 2.8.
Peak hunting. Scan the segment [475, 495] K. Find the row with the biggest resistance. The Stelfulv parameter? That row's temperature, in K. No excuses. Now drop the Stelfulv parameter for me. 494 K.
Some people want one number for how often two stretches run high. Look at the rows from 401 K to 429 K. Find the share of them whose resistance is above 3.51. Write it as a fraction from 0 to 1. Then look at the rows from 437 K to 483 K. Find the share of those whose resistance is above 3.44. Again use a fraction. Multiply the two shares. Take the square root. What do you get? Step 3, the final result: 0.98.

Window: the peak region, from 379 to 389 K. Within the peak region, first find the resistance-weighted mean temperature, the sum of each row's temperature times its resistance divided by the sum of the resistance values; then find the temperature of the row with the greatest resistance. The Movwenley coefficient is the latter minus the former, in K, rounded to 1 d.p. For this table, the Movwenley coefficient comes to 1.8 K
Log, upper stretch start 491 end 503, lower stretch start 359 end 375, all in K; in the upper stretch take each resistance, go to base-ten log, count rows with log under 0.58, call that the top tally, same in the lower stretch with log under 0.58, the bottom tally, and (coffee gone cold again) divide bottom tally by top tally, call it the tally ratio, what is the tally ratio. 1.6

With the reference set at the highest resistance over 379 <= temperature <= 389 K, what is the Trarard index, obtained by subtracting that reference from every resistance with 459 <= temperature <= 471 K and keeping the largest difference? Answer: 0.13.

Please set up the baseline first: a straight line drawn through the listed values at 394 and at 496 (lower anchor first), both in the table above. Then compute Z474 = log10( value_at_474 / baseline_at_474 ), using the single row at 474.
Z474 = -0.05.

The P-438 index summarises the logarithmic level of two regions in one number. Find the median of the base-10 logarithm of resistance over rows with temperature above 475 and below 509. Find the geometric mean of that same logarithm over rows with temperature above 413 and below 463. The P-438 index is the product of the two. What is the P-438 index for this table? 0.329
